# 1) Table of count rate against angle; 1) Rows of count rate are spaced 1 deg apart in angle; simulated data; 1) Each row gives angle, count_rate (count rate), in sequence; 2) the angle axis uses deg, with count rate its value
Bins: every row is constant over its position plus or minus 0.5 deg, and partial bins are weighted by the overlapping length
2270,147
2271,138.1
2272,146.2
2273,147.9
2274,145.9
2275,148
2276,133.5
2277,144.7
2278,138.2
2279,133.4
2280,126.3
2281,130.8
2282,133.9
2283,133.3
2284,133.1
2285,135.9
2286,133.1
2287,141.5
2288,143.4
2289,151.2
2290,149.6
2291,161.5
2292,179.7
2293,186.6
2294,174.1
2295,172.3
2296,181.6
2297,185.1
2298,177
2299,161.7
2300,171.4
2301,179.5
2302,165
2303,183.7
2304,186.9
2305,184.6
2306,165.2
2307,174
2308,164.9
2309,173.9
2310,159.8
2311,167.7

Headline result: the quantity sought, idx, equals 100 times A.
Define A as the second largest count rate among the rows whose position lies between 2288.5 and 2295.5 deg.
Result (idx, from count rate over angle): 17970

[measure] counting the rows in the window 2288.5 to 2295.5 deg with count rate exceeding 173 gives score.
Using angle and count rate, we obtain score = 3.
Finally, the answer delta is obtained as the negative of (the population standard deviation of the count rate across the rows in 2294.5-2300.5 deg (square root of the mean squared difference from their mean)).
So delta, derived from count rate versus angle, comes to -7.6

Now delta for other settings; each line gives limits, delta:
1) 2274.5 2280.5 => -7.3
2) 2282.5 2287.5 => -3.2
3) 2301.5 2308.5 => -9.3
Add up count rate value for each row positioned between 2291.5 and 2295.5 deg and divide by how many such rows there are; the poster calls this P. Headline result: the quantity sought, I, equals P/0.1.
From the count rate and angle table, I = 1782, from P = 178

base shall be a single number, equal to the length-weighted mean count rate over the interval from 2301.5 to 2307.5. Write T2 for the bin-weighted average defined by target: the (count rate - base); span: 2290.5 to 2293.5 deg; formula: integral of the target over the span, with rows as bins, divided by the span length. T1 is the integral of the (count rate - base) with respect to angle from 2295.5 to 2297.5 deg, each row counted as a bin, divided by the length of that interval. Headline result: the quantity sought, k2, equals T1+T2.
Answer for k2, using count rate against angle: 6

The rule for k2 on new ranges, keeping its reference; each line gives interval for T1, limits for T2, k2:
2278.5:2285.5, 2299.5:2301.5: -45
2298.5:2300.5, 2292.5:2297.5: -7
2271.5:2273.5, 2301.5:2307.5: -30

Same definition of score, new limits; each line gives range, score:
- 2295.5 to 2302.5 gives 4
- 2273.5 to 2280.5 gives 0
